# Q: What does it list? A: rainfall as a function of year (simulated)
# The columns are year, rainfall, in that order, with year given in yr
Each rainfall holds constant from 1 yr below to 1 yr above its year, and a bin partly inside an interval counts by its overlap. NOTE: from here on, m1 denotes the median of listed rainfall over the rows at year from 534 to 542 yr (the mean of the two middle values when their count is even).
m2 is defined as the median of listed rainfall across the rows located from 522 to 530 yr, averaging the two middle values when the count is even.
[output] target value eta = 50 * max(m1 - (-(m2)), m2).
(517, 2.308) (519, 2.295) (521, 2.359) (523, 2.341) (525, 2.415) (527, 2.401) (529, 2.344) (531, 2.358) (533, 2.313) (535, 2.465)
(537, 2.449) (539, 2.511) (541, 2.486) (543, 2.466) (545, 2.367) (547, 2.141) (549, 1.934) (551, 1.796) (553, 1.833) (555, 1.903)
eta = 242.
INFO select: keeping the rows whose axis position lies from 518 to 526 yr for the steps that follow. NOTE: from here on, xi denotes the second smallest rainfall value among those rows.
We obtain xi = 2.341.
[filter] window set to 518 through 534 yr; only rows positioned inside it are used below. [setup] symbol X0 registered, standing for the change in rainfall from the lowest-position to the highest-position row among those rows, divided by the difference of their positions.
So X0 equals 0.001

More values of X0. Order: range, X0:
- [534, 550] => -0.038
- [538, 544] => -0.011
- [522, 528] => 0.015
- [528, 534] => -0.008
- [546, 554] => -0.051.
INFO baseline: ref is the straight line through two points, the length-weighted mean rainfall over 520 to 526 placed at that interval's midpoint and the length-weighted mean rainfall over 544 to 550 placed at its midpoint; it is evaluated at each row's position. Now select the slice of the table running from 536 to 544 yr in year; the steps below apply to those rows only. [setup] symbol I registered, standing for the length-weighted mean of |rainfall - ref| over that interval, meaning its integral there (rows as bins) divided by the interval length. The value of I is 0.27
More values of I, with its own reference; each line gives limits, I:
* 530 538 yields 0.13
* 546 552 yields 0.17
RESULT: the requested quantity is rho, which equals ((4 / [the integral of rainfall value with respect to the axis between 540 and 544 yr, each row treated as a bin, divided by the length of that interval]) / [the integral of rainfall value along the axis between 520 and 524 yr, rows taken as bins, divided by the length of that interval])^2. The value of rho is 0.47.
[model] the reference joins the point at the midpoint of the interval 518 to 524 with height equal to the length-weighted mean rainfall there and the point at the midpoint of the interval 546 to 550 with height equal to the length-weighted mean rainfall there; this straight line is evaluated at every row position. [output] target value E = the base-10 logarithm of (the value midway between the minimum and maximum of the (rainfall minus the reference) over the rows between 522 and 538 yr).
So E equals -0.8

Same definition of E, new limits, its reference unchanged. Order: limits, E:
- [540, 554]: -1.1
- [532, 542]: -0.6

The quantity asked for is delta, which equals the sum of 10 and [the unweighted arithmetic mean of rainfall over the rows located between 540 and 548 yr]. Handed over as 12.4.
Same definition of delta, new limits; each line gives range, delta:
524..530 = 12.4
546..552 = 12.0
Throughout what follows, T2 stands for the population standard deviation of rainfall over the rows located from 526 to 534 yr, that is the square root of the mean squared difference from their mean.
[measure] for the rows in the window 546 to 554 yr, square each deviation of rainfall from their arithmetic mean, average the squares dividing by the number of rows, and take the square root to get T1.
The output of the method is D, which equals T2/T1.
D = 0.24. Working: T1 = 0.134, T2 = 0.032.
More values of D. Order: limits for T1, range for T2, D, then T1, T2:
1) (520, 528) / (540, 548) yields 4.55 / 0.030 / 0.137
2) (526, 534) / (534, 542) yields 0.73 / 0.032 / 0.023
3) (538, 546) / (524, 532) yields 0.54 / 0.055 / 0.029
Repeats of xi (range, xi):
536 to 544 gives 2.466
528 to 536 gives 2.344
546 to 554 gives 1.833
